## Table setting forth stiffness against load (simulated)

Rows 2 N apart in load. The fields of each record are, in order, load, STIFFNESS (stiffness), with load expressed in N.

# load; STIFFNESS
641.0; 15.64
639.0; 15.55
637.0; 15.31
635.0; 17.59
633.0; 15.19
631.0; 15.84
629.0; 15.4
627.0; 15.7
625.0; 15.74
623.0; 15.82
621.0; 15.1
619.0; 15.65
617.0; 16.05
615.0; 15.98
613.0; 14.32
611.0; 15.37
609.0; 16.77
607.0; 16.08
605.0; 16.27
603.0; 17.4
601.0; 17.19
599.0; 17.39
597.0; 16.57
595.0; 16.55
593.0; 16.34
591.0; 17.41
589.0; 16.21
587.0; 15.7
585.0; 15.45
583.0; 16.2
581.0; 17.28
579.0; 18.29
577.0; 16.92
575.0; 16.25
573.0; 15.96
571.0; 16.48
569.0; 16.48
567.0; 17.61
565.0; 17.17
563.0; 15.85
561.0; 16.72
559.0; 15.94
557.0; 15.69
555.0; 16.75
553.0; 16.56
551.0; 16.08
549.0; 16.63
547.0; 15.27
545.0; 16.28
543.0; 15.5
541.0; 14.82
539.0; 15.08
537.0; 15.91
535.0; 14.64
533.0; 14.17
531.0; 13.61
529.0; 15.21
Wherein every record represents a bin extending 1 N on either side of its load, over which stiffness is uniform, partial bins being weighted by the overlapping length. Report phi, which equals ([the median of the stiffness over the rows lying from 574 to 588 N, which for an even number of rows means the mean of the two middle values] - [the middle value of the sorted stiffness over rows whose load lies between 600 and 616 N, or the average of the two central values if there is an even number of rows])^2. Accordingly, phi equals 0.01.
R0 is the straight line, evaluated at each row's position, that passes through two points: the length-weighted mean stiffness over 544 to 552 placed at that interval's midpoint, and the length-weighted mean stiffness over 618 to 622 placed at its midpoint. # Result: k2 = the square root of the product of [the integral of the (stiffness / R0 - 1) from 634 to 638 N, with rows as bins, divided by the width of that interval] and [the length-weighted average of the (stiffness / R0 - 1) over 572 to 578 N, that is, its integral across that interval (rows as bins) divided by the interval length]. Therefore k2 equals 0.05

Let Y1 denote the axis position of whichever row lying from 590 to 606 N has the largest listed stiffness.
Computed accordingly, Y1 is 591.0 N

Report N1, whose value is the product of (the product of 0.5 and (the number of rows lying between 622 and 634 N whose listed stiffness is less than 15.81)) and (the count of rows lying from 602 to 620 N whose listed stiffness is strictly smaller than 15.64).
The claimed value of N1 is 4.0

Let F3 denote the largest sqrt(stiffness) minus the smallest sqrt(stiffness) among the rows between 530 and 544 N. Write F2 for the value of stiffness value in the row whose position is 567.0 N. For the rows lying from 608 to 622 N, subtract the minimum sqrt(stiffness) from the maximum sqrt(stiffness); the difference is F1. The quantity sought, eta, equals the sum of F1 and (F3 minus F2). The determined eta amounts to -17.0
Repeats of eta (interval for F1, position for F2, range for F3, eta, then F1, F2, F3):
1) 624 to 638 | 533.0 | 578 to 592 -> -13.5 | 0.297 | 14.17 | 0.35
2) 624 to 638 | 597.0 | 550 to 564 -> -16.1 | 0.297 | 16.57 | 0.13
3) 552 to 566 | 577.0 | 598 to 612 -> -16.5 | 0.183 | 16.92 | 0.25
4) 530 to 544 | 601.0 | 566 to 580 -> -16.6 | 0.300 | 17.19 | 0.28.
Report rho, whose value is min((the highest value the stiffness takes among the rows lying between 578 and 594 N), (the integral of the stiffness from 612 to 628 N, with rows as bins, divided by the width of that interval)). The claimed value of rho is 15.5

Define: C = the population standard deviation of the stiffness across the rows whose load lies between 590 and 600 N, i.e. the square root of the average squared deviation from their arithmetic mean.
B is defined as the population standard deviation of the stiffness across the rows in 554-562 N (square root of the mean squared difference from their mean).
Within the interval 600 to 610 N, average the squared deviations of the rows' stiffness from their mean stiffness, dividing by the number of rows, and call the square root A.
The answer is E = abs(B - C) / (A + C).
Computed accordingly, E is 0.01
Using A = 0.51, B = 0.47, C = 0.45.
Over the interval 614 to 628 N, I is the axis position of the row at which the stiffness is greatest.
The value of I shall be 617.0 N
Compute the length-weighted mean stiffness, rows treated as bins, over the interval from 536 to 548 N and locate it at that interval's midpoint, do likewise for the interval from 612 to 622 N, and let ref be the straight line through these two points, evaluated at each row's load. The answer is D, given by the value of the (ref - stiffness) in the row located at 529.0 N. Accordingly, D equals 0.3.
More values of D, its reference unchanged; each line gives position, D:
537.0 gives -0.4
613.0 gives 1.1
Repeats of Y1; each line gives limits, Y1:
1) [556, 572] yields 567.0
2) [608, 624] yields 609.0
